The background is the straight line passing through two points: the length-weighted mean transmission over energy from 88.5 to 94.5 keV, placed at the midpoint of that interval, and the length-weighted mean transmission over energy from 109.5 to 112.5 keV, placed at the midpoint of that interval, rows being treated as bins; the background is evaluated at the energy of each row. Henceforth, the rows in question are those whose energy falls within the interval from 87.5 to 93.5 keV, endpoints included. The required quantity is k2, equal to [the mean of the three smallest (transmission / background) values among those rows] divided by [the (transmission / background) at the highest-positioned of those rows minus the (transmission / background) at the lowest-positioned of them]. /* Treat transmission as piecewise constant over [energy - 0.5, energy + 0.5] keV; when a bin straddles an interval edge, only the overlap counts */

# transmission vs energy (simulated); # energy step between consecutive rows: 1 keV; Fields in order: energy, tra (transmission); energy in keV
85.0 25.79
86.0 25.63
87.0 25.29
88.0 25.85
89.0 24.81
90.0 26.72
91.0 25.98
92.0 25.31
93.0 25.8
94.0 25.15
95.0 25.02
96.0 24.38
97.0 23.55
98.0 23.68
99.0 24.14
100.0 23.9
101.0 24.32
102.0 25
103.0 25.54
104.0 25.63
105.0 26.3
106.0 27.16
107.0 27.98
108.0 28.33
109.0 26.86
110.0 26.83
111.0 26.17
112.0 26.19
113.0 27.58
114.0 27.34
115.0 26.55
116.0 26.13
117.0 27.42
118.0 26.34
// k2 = -102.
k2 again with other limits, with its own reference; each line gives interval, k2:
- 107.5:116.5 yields -10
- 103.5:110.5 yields 27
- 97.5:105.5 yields 10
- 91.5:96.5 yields -23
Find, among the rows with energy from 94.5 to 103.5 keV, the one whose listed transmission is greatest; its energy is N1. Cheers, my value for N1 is 103.0 keV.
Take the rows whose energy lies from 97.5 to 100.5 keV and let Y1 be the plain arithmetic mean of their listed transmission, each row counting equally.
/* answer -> 23.9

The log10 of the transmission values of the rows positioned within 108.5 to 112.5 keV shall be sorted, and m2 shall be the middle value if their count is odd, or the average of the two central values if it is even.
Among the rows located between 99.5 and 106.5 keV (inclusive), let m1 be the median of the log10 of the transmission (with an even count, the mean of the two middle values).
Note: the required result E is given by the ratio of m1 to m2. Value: 0.99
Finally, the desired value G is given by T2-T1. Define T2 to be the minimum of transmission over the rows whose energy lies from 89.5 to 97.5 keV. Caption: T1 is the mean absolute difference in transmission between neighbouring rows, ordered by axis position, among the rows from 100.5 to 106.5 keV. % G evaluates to 23.0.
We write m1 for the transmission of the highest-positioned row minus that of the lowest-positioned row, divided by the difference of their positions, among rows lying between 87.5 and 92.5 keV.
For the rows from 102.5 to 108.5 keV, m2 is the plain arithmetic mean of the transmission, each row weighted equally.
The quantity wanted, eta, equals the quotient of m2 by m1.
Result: -199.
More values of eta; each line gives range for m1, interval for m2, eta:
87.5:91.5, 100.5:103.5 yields 576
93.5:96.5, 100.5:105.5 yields -66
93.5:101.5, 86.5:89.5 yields -214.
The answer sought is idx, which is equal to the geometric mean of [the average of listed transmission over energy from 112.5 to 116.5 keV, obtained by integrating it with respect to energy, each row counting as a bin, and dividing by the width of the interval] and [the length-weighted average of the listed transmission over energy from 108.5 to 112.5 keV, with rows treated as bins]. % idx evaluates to 26.7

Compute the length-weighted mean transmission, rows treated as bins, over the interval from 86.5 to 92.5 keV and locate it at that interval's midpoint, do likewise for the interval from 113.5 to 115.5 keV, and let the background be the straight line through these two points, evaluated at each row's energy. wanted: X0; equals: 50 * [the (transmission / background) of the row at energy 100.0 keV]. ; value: 45.6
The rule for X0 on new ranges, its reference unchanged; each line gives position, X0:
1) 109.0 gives 50.4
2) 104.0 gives 48.5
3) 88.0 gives 50.5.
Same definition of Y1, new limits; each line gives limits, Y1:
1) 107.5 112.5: 26.9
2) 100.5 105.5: 25.4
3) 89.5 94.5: 25.8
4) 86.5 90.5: 25.7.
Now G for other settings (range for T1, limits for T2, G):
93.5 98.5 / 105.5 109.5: 26.4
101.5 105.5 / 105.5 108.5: 26.7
